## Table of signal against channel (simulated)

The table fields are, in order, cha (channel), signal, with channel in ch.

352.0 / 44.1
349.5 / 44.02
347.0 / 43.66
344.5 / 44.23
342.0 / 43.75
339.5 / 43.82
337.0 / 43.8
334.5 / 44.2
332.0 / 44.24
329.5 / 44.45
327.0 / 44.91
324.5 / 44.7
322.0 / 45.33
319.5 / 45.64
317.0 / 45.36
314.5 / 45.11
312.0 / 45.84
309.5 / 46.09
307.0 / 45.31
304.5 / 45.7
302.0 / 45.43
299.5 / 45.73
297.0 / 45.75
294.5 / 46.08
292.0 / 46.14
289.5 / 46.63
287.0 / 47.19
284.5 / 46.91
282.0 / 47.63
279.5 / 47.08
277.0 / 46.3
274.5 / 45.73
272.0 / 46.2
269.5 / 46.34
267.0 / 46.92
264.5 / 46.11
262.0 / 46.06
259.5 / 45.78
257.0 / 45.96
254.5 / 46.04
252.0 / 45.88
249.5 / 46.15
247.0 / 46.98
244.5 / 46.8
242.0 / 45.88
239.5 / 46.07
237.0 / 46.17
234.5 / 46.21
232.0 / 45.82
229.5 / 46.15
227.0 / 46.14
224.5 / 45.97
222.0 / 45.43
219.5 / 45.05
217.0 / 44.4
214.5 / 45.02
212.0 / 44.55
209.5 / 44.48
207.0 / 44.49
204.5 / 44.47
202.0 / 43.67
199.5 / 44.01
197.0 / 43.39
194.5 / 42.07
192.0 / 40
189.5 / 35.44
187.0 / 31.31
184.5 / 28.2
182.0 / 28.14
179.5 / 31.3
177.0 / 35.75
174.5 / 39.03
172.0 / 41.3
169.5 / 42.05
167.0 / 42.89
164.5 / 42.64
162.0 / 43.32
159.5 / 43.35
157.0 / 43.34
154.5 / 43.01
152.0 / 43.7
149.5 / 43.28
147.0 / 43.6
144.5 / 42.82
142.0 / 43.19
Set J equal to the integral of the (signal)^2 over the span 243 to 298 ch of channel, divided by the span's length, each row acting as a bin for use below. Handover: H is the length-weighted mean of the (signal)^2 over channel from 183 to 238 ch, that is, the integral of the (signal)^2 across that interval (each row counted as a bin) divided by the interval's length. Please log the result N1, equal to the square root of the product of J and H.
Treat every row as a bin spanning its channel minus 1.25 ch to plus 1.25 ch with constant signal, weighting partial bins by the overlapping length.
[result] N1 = 1997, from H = 1852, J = 2153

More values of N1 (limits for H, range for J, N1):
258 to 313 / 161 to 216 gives 1861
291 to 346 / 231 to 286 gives 2088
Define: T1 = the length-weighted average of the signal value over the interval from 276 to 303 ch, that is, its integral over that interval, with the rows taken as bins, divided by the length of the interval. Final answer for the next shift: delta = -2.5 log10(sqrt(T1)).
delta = -2.084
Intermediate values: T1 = 46.5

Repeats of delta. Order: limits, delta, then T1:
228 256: -2.081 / 46.2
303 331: -2.070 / 45.3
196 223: -2.060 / 44.5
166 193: -1.943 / 35.8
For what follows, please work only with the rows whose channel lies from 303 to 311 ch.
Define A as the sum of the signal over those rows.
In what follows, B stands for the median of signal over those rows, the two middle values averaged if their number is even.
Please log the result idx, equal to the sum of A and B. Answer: 183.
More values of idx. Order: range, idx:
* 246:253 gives 185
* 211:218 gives 179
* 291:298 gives 184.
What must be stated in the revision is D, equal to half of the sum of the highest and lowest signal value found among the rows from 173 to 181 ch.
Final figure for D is 35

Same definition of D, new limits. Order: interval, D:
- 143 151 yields 43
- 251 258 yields 46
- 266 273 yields 47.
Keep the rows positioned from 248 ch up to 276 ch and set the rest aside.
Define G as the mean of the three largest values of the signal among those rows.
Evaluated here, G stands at 46.5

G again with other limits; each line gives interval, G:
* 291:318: 46.1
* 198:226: 45.5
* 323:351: 44.7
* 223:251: 46.7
